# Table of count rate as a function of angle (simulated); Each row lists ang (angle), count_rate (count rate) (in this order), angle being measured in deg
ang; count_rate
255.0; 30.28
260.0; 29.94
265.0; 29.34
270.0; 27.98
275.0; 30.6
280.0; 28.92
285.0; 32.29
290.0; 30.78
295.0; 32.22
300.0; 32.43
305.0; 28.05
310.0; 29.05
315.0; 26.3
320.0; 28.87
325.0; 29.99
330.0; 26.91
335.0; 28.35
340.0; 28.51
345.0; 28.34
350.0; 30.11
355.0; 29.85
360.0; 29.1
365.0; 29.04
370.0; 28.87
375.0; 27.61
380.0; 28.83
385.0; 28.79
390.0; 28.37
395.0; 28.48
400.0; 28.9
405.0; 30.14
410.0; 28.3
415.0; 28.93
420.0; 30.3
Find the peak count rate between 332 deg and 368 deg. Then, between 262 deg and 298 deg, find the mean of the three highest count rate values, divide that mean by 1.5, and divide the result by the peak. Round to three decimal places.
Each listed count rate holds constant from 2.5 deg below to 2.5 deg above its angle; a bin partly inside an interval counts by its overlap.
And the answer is 0.703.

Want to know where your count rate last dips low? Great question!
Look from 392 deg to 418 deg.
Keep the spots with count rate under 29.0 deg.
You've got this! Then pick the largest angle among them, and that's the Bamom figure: 415.0 deg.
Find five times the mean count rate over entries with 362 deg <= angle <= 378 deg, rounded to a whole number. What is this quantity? 143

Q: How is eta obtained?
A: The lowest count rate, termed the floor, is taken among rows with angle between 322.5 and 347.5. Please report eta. 26.91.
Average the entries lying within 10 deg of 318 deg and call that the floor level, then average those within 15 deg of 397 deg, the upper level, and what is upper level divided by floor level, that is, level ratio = 1.01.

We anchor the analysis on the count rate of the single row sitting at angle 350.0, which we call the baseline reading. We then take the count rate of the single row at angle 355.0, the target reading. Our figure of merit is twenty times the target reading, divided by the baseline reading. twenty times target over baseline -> 19.8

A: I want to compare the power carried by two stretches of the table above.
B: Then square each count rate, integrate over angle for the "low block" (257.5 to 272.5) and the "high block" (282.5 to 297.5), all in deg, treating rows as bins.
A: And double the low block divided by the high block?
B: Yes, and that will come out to 1.68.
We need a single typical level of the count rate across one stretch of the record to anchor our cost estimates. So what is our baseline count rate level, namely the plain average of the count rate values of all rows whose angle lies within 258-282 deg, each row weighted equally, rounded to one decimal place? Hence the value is 29.4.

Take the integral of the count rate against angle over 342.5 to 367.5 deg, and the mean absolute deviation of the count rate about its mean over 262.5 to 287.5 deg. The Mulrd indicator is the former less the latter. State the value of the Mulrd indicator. 731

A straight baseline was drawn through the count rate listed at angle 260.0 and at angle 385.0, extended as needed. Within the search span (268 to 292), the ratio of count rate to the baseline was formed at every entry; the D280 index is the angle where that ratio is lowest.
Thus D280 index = 270.0 deg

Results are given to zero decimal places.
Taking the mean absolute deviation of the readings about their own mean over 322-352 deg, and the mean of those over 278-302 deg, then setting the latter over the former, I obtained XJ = 35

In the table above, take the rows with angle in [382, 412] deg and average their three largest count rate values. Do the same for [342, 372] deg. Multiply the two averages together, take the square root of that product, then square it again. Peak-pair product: 869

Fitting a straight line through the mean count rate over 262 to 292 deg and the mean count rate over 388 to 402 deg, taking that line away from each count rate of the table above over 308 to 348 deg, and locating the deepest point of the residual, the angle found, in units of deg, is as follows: 315.0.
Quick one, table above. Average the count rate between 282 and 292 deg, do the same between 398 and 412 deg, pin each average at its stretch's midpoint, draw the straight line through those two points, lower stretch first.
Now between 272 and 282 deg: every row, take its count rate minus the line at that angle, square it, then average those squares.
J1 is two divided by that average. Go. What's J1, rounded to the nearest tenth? 0.4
